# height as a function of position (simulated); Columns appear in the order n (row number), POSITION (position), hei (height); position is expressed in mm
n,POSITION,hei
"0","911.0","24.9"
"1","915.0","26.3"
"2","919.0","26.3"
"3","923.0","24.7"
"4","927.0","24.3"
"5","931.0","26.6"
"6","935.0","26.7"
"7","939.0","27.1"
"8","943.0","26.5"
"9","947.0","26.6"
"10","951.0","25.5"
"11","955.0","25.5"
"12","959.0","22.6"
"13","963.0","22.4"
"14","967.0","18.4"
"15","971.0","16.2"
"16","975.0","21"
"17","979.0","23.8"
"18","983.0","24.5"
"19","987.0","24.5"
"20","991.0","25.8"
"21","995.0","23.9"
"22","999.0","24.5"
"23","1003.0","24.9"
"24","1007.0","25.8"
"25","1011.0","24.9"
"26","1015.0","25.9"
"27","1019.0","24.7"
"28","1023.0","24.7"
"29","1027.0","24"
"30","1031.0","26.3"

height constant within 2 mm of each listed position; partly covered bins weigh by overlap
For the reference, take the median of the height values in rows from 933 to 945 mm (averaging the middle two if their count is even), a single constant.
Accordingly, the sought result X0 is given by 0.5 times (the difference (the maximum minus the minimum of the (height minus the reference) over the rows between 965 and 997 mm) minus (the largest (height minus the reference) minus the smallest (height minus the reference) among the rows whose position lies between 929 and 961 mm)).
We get 3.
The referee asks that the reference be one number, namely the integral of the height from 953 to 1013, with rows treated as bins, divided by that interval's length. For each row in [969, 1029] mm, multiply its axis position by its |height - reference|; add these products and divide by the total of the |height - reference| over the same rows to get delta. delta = 994.0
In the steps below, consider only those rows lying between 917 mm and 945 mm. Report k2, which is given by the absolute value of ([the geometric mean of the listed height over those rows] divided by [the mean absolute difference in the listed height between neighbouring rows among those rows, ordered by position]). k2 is 29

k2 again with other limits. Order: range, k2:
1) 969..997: 12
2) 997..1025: 34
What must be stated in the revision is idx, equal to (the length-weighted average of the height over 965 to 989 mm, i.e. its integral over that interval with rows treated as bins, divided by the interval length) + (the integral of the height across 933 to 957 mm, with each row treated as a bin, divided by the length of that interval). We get 47.7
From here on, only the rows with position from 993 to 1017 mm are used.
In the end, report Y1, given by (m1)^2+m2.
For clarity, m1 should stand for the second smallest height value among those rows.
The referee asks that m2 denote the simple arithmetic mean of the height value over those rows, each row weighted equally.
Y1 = 625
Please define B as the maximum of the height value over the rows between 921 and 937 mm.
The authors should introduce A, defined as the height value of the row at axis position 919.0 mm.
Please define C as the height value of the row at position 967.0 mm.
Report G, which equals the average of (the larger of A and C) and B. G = 26.5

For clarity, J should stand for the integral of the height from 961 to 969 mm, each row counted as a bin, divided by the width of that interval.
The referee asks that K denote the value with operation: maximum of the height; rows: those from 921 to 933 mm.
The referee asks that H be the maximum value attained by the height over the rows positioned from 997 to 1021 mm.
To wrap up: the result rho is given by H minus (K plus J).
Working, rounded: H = 25.9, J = 20.4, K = 26.6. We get -21.1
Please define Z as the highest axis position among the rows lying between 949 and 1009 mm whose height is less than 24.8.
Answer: 999.0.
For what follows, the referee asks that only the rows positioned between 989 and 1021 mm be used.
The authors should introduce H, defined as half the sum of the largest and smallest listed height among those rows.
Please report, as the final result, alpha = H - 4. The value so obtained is 20.9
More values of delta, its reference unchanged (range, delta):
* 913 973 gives 945.5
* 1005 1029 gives 1014.9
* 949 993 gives 970.4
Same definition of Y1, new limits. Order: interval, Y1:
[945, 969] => 525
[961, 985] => 360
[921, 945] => 636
